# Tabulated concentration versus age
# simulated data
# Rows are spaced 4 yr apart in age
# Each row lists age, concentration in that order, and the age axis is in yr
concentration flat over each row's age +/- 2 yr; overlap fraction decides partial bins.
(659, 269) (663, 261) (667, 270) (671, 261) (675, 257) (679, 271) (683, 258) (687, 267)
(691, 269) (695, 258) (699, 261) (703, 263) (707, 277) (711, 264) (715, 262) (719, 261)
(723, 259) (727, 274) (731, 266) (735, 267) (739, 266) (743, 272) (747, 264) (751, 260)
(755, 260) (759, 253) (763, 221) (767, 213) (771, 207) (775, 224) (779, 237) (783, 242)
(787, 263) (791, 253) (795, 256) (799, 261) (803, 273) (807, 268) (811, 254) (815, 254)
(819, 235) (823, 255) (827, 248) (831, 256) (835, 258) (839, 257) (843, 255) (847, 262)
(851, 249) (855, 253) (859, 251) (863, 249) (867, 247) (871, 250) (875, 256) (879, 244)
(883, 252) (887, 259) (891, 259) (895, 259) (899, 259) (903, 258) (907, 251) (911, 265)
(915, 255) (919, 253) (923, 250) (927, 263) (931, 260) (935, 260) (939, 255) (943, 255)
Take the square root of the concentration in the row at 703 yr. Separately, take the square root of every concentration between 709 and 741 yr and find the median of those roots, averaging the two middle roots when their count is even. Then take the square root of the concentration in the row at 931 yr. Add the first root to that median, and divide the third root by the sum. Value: 0.496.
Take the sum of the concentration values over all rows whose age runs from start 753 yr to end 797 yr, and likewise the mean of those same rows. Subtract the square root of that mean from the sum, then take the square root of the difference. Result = 51.1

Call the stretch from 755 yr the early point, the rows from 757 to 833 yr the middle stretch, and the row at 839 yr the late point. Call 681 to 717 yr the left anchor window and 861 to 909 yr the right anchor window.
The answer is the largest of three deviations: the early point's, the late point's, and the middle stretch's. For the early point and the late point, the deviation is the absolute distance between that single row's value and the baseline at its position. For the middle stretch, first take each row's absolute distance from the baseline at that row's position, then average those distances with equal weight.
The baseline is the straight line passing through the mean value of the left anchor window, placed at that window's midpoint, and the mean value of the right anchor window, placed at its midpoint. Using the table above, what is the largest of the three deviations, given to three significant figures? 16.1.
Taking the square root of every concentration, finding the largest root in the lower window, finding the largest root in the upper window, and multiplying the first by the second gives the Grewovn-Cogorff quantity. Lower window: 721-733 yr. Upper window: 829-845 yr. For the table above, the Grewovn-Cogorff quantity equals 265.9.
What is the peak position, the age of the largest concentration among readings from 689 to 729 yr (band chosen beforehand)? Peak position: 707 yr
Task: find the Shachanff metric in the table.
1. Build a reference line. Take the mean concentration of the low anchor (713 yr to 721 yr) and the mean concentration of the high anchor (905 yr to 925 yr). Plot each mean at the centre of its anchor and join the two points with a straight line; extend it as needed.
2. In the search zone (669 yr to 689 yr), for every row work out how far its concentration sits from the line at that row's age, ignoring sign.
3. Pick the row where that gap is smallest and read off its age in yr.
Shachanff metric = 671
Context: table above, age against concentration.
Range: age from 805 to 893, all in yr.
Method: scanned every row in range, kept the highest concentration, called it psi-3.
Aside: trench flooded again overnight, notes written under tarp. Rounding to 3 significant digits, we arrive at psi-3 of 268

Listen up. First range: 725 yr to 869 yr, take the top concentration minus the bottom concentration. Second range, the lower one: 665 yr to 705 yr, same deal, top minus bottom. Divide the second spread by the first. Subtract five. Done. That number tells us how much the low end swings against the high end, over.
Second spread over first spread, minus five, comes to -4.8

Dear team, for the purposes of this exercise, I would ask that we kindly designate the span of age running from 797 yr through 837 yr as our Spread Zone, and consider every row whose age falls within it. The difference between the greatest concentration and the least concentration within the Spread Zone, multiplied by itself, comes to 1444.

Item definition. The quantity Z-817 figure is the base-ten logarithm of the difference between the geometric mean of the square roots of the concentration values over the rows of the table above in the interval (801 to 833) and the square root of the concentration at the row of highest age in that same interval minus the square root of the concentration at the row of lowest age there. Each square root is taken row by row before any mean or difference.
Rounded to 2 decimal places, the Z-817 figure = 1.22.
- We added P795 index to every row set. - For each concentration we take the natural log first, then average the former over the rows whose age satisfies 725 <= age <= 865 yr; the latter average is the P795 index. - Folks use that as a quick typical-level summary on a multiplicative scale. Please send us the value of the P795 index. 5.53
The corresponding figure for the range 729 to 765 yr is 5.55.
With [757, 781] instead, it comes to 5.42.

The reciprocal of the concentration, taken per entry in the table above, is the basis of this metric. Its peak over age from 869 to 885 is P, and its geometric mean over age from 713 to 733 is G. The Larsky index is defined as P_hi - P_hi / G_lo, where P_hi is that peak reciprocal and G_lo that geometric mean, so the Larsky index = -1.08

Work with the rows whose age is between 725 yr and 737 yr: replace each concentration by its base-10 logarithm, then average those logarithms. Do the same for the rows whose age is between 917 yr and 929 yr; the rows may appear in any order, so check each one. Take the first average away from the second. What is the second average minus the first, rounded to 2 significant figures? -0.023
